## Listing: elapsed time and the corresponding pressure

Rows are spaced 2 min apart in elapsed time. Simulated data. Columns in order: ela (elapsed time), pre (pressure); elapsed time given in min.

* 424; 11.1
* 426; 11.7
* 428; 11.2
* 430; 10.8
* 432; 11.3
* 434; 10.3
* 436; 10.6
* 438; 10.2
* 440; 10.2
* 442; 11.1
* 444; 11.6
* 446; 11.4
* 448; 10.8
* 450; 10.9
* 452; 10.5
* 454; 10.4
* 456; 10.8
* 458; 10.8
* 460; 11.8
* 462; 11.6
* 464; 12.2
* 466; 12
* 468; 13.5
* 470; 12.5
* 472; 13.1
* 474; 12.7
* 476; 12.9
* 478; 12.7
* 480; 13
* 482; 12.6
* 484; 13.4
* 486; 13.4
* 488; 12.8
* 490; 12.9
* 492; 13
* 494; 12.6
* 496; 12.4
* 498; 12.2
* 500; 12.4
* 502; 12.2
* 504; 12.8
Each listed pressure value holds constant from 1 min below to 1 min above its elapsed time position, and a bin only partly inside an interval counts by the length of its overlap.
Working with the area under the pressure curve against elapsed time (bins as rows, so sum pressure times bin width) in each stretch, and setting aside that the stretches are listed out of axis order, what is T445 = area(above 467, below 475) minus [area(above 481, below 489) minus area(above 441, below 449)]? 89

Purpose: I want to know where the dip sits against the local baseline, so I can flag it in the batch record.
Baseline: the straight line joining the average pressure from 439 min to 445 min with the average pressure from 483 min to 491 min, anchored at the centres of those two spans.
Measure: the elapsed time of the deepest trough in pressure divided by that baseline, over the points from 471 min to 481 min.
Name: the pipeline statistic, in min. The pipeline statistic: 478 min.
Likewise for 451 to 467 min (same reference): 454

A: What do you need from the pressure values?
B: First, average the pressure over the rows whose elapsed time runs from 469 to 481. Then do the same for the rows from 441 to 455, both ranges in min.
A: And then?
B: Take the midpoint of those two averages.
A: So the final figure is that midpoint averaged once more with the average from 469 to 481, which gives 12.4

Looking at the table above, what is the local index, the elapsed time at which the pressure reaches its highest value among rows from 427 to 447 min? 444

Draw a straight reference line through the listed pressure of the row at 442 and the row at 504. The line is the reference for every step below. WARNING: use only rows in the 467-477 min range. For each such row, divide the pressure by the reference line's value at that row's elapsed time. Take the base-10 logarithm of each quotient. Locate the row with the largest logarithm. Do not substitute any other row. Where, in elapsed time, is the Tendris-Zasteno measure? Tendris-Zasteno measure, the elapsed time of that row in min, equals 468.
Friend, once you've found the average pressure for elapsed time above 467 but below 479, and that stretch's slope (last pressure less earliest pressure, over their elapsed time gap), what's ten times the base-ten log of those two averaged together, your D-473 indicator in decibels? 8.07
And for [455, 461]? 7.55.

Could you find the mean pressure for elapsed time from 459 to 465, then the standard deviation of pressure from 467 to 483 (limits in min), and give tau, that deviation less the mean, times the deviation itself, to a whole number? -4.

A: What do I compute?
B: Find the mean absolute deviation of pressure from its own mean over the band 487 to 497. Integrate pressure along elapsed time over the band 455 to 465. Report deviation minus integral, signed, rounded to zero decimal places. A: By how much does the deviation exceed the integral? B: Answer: -114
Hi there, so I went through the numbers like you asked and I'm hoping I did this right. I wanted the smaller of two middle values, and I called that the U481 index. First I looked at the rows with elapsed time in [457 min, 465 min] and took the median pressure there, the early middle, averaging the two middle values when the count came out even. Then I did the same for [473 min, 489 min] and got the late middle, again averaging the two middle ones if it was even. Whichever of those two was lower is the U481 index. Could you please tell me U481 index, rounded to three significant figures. 11.7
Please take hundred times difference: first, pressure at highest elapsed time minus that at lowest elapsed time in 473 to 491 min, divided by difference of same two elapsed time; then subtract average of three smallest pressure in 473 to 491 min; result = -1265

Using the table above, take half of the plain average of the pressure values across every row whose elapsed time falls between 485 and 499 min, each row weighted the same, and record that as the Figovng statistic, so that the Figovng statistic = 6.38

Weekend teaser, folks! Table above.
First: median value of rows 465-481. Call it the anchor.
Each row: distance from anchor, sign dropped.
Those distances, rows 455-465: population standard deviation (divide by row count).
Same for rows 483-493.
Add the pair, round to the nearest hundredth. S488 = 0.81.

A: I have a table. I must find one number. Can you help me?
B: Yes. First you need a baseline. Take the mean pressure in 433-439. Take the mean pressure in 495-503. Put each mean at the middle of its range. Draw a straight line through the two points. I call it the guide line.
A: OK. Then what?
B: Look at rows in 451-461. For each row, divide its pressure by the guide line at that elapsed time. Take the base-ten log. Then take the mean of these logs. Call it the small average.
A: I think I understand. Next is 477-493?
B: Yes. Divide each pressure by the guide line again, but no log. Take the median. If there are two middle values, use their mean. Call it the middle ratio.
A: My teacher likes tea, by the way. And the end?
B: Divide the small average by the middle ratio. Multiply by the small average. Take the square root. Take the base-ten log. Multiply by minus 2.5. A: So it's 5.75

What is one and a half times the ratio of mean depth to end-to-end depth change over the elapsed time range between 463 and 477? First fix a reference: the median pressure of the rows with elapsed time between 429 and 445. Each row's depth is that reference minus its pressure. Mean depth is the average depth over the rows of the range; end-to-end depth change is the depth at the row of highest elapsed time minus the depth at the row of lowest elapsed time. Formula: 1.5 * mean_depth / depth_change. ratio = 4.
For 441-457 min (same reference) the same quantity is -1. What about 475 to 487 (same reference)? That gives 7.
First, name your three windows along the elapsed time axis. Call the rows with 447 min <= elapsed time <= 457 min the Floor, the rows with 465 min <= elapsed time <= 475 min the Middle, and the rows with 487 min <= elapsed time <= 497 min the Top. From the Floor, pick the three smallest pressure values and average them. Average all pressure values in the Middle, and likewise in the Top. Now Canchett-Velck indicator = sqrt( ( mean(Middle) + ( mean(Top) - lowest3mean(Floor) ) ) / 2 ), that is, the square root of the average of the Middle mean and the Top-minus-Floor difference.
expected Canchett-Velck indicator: 2.73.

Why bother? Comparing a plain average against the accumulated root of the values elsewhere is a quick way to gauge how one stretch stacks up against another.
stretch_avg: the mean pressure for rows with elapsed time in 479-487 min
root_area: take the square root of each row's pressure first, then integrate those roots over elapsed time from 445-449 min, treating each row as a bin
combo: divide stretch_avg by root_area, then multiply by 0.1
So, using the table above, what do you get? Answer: 0.10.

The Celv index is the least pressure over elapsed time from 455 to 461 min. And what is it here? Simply 10.8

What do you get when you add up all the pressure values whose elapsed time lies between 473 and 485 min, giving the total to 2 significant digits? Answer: 77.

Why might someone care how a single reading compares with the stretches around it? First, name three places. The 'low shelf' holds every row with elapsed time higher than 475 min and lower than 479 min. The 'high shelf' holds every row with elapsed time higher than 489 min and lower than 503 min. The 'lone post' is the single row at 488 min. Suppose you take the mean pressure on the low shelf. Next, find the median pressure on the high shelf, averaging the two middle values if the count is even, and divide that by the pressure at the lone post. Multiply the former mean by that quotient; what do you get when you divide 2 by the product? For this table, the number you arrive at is 0.161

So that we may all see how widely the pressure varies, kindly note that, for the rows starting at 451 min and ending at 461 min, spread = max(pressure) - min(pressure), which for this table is 1.4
